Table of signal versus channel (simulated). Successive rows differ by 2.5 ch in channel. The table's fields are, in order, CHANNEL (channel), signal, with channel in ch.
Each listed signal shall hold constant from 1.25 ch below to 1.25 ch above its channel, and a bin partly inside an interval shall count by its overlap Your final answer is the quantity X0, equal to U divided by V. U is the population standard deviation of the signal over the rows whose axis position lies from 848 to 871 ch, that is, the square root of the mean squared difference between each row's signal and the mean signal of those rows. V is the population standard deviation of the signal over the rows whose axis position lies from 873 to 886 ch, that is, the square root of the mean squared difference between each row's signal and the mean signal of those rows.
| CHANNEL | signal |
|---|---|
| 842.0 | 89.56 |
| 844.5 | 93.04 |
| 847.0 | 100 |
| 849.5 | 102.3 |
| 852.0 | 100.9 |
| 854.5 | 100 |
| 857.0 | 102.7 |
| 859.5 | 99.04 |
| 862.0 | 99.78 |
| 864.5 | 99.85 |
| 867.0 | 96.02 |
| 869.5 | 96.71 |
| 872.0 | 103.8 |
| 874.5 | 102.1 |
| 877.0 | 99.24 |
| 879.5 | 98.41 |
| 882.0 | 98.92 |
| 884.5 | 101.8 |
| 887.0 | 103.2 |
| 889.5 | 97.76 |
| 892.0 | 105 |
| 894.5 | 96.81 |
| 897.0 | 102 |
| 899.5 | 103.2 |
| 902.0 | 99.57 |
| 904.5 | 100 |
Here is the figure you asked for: 1.37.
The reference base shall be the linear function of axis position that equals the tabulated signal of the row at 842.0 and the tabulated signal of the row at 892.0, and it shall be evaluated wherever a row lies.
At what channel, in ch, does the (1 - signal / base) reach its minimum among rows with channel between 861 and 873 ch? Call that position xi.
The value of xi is 872.0 ch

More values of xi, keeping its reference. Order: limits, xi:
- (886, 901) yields 892.0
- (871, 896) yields 872.0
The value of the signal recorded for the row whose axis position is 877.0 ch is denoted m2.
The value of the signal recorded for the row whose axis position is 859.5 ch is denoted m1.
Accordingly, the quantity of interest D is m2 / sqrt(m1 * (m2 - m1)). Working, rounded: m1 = 99.04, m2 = 99.24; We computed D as 22.3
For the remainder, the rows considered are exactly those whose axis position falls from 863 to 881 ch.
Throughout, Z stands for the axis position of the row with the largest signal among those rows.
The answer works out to 872.0 ch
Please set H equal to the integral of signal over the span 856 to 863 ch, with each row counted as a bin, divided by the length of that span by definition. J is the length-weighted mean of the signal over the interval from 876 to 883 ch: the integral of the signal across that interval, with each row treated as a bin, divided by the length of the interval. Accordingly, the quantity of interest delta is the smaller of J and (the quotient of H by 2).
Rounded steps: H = 100.5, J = 99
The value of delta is 50.2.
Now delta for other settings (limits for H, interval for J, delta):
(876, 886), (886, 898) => 49.8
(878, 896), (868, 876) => 50.1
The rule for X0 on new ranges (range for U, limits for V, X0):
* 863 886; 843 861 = 0.81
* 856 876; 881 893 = 0.97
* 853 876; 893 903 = 1.00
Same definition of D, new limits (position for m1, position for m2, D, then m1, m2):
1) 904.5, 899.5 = 5.8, 100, 103.2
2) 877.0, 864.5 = 12.8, 99.24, 99.85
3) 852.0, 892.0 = 5.2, 100.9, 105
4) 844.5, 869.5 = 5.2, 93.04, 96.71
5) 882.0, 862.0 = 10.8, 98.92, 99.78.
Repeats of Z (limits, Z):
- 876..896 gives 892.0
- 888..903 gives 892.0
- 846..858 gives 857.0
